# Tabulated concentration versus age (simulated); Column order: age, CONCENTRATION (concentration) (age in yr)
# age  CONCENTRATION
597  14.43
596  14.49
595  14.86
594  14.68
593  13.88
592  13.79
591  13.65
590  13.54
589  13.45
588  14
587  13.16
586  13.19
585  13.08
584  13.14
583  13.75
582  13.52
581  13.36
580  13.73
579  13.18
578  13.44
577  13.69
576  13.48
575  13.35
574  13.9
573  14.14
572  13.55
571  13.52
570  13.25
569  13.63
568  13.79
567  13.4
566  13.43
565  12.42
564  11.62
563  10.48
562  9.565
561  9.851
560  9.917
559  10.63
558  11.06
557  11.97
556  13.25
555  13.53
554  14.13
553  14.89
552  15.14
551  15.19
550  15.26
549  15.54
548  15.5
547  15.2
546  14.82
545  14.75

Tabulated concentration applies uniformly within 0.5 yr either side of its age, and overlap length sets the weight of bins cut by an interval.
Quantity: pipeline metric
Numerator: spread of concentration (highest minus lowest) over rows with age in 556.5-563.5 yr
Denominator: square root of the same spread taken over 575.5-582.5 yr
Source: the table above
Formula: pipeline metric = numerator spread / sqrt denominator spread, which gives 3.2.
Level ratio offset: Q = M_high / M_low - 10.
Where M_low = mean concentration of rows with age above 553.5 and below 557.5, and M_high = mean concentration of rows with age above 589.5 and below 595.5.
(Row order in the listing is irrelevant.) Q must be -8.94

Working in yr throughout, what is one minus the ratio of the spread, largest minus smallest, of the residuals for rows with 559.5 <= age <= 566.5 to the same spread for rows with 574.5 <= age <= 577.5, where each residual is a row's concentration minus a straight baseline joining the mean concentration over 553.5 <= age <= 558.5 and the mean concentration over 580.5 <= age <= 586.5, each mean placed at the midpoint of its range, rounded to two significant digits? -12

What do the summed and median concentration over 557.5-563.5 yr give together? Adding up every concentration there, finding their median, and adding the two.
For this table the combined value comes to 72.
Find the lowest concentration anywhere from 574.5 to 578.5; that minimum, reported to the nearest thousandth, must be 13.350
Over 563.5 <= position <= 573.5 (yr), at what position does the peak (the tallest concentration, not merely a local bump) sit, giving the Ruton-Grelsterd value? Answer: 573 yr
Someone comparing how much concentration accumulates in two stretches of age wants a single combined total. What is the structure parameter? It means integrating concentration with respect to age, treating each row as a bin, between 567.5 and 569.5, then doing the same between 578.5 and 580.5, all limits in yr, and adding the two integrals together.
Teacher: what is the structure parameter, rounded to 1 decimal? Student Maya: 54.3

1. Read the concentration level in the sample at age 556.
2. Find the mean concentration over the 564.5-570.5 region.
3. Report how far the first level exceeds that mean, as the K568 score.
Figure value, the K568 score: -0.1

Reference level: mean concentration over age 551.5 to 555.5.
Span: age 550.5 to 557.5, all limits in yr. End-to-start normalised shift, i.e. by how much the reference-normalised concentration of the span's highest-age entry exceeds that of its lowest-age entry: -0.22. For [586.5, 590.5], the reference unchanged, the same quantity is 0.03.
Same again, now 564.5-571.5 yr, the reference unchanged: 0.08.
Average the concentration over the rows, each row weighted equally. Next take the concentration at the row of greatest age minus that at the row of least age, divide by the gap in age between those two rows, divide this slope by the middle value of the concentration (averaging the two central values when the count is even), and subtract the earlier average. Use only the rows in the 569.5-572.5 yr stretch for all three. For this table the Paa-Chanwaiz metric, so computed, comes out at -13.4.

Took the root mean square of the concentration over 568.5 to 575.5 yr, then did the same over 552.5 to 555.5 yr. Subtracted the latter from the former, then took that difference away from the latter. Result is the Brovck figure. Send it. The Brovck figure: 14.8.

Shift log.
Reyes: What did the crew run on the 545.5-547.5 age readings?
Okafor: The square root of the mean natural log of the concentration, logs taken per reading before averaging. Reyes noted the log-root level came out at 1.65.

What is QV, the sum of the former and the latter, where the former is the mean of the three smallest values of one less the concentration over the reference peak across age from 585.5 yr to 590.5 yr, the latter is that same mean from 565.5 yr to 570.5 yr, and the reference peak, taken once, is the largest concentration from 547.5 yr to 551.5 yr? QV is 0.24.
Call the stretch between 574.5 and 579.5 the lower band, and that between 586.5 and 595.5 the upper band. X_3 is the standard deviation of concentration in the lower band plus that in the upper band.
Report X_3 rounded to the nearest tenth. 0.7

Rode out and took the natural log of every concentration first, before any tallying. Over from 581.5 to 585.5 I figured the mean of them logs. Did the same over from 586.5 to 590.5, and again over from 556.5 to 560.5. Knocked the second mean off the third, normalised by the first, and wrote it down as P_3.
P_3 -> -0.08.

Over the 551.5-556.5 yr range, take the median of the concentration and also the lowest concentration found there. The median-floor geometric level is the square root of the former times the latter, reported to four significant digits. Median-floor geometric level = 13.68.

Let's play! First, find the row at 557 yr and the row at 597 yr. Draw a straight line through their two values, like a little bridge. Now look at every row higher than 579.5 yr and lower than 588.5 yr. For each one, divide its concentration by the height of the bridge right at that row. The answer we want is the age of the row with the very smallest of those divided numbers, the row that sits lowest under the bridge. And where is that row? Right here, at 587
